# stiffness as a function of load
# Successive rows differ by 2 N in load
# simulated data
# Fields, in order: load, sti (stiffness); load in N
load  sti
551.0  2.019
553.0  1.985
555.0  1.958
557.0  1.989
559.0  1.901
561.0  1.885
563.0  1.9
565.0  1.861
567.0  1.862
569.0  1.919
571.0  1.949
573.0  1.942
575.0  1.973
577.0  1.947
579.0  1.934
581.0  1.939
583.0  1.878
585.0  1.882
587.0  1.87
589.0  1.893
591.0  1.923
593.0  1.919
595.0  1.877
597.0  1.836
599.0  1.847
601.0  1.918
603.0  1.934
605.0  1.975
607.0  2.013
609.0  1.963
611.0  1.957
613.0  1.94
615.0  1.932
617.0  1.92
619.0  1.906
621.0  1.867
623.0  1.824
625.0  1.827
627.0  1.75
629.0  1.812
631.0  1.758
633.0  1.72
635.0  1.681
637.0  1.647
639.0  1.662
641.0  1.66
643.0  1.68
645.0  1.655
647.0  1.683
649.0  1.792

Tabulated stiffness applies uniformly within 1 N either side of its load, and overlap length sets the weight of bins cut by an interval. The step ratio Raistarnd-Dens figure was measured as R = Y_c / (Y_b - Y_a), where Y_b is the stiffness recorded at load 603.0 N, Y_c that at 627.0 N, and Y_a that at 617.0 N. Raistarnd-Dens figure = 125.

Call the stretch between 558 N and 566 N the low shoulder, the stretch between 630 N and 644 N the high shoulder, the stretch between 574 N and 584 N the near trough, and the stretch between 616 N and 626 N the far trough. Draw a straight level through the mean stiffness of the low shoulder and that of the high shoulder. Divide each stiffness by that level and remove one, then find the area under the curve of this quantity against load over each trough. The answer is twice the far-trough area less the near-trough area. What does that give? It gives 1.1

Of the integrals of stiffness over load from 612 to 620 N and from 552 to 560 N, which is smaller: 15.4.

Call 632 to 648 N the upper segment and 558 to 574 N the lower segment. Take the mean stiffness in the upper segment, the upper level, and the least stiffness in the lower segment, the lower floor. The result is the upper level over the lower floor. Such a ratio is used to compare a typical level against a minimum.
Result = 0.90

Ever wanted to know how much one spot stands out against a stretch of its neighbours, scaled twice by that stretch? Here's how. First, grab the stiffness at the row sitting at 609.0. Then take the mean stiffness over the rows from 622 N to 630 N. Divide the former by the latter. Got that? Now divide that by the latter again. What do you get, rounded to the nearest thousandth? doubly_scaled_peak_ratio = 0.604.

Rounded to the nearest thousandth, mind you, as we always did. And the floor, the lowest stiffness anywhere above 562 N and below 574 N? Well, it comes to 1.861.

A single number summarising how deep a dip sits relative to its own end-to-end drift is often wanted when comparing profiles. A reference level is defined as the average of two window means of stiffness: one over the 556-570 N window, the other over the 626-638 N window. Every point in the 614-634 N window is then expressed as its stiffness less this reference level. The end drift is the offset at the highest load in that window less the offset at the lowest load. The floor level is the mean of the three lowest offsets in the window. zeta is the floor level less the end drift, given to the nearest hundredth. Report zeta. 0.14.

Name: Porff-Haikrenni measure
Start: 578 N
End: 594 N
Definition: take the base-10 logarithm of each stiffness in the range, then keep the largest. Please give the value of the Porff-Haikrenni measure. 0.2876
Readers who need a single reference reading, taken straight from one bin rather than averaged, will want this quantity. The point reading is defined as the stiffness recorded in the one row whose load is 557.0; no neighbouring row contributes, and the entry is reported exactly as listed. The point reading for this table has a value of 1.989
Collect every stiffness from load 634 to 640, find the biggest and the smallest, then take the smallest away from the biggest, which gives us 0.03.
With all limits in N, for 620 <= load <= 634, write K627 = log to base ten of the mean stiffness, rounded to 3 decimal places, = 0.254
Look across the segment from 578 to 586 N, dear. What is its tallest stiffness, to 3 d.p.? 1.939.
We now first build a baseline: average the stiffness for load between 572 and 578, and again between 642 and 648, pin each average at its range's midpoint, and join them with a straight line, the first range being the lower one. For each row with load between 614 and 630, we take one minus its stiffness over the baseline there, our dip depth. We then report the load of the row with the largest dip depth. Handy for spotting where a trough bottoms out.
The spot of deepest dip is 627.0 N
